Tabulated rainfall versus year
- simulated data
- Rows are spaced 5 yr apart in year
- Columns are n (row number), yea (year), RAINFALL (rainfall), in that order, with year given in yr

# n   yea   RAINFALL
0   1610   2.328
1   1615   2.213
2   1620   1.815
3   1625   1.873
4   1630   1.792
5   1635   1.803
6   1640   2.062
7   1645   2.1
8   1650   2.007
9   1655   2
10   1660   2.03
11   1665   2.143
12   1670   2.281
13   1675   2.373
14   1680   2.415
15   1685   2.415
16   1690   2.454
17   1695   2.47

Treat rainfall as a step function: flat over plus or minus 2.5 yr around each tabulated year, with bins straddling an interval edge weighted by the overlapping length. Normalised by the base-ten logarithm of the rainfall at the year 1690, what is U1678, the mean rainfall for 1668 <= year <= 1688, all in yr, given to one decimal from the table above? 6.1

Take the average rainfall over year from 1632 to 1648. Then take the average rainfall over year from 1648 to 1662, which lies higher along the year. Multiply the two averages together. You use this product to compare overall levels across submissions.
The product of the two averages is 4.0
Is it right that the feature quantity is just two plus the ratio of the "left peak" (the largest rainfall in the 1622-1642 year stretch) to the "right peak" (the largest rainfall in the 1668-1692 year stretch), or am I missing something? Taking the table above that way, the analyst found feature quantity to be 2.84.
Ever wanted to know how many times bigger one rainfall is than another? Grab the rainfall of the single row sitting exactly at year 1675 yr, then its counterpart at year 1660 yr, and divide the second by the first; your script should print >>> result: 0.86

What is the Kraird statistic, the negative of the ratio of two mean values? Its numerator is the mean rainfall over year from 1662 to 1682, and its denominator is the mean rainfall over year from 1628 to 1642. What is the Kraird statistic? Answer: -1.22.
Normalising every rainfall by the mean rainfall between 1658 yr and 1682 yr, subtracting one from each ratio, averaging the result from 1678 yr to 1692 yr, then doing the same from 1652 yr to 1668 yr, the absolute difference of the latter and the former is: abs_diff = 0.16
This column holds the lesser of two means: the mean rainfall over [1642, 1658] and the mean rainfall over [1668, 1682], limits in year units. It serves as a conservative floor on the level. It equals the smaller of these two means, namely 2.04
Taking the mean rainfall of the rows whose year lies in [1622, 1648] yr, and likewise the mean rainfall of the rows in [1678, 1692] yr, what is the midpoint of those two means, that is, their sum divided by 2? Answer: 2.18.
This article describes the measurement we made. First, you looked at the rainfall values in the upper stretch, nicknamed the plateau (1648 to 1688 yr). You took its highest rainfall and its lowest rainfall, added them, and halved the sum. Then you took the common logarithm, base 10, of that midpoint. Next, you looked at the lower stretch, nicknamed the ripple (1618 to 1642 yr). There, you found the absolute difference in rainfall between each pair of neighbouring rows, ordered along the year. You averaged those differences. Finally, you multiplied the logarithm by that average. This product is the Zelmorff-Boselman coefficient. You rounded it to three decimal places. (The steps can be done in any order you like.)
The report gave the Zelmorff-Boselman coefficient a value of 0.035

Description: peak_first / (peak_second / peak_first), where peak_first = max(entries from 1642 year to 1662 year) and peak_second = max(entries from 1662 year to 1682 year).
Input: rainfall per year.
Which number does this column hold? 1.83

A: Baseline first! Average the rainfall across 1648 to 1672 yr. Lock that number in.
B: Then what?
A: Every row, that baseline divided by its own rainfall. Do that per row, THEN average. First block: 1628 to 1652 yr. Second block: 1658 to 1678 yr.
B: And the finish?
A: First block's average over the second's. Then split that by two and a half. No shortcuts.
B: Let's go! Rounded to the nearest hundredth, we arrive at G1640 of 0.45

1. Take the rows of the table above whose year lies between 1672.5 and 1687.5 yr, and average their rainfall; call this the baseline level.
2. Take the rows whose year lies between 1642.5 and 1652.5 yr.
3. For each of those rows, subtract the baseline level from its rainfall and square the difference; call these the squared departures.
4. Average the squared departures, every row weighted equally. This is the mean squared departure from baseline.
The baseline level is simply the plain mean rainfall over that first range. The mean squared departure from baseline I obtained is 0.12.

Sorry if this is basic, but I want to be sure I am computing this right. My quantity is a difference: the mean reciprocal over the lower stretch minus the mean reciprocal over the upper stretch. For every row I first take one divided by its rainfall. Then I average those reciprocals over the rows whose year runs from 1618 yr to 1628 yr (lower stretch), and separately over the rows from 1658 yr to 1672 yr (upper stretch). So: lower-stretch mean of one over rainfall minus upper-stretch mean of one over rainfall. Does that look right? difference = 0.077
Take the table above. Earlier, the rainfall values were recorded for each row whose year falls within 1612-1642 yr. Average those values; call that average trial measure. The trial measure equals 1.9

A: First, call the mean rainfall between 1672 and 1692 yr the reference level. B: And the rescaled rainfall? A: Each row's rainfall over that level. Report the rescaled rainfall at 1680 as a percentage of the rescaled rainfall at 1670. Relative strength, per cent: 106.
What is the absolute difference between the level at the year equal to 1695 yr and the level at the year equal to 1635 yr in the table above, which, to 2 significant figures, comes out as 0.67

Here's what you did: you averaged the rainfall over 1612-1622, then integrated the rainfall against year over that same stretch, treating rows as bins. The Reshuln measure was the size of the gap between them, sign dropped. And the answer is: 18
